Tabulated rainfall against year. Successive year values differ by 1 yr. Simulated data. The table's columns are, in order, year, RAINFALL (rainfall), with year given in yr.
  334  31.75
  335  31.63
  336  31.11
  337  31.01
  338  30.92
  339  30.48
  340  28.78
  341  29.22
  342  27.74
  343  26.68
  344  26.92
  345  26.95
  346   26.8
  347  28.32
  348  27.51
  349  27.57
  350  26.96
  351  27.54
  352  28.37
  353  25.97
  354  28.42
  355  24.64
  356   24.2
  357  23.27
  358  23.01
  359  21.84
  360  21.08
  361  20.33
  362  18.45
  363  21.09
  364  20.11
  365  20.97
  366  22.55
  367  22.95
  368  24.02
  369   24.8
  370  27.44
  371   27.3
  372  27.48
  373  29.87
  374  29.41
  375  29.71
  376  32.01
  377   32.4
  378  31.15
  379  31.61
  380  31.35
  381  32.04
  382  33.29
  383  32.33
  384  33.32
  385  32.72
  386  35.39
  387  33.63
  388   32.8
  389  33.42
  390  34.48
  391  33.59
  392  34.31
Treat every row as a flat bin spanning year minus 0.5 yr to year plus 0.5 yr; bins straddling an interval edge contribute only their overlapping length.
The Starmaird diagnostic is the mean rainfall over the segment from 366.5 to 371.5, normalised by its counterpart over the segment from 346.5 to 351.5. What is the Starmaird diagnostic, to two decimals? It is 0.92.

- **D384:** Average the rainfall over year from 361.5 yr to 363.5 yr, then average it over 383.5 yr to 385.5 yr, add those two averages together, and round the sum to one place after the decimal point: 52.8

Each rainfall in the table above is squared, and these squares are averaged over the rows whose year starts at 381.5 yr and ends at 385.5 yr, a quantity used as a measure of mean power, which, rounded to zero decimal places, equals 1084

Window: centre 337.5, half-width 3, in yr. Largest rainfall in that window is 31.63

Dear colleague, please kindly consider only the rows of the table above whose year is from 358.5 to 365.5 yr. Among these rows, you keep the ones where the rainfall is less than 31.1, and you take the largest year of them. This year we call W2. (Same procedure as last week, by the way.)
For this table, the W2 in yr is 365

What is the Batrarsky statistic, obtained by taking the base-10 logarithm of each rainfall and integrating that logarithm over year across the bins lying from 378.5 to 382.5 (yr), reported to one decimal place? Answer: 6.0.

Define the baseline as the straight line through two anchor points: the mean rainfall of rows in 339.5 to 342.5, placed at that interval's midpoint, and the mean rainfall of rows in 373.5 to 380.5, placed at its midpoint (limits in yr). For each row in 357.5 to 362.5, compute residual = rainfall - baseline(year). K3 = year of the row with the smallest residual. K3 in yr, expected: 362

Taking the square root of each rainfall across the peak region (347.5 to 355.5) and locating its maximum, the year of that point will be 354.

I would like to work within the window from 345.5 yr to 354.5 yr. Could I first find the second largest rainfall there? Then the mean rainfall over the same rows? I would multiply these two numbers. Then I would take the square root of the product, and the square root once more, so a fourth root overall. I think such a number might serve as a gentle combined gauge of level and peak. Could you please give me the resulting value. 5.3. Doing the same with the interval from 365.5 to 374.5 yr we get 5.3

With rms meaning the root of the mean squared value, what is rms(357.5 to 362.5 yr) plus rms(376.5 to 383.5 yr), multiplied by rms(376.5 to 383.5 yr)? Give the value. 1699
